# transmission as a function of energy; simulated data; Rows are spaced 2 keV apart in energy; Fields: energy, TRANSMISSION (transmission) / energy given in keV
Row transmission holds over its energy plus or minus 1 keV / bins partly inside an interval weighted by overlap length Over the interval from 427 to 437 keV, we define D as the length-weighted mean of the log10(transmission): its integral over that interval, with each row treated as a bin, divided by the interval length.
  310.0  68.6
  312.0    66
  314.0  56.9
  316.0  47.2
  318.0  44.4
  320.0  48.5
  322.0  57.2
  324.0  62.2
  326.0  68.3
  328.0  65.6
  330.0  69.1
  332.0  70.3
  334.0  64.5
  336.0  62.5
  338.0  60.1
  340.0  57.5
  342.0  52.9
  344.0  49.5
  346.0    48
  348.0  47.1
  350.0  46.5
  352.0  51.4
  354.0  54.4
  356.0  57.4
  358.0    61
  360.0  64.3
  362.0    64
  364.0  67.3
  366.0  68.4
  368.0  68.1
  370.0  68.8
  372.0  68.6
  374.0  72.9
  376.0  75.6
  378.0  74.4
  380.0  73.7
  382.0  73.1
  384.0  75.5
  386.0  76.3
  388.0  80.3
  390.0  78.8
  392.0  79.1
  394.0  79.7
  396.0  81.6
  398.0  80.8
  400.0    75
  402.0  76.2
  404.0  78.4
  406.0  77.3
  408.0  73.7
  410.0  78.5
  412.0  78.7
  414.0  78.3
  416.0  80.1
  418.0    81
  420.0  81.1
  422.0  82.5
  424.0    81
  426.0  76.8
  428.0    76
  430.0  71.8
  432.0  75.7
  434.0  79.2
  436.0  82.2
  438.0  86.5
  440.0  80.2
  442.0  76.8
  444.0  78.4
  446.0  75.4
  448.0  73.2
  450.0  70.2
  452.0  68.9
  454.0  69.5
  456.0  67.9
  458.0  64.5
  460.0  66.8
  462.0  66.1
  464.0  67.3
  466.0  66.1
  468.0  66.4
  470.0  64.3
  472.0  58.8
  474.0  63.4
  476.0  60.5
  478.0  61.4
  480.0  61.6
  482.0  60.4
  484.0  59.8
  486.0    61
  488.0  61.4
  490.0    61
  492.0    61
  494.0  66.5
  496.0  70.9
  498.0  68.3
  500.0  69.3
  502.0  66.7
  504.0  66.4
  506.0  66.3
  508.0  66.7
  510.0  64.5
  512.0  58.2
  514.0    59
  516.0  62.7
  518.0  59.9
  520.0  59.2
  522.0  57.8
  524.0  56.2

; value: 1.89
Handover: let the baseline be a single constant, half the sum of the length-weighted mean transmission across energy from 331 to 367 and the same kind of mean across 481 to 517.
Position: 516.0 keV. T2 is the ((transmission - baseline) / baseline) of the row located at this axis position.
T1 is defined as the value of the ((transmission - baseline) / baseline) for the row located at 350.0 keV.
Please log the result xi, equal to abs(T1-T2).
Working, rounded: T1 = -0.2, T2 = 0.03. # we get 0.27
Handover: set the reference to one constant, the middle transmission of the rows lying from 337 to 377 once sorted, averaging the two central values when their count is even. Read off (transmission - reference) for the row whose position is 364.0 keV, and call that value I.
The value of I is 7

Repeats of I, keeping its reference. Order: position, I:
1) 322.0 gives -3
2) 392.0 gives 19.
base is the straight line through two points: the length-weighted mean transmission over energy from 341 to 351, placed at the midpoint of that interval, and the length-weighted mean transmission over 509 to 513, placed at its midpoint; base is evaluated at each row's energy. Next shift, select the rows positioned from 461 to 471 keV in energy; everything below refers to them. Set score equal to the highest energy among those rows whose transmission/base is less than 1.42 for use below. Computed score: 470.0 keV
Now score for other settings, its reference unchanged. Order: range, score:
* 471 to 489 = 488.0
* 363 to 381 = 372.0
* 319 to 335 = 334.0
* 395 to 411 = 408.0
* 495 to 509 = 508.0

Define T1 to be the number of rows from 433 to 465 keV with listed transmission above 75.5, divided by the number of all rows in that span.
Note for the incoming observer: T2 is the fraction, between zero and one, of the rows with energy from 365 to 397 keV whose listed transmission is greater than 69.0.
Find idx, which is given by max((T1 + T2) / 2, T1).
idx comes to 0.56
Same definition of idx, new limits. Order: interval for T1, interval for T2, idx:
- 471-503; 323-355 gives 0.06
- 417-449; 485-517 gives 0.81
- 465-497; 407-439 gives 0.50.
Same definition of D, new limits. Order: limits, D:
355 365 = 1.80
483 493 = 1.78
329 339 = 1.81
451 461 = 1.83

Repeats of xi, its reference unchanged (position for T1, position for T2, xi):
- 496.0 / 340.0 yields 0.22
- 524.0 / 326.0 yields 0.20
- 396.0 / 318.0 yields 0.61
